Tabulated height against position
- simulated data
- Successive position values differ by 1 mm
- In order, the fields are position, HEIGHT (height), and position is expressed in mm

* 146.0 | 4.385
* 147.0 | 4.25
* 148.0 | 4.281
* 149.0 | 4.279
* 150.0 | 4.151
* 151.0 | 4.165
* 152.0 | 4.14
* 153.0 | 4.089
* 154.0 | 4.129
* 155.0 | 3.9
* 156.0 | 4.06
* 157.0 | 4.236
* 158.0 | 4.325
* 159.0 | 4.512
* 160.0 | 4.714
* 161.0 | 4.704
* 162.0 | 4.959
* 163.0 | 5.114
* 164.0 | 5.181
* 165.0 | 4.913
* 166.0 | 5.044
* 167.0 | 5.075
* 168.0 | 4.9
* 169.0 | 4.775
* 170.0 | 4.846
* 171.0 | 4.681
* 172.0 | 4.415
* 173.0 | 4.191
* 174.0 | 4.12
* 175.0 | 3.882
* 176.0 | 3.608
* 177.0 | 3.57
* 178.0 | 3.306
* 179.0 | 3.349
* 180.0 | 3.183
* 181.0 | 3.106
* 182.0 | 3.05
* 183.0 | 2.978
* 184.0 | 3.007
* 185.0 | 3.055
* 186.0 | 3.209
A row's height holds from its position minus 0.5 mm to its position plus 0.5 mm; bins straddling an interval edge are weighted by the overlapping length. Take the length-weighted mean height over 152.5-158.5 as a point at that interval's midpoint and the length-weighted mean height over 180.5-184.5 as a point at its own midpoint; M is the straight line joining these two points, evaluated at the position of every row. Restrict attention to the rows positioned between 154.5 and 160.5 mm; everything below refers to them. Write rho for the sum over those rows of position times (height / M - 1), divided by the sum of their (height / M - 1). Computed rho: 159.8 mm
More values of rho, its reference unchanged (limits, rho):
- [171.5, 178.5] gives 174.0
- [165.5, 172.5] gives 168.9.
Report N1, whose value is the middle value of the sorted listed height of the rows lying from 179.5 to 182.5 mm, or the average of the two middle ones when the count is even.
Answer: 3.1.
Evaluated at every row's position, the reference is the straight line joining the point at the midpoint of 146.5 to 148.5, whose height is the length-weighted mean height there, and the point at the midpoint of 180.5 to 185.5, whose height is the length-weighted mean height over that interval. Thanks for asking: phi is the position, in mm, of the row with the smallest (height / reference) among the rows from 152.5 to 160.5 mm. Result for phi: 155.0 mm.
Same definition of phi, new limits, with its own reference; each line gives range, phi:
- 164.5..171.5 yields 165.0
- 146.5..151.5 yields 147.0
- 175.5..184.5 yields 183.0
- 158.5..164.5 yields 159.0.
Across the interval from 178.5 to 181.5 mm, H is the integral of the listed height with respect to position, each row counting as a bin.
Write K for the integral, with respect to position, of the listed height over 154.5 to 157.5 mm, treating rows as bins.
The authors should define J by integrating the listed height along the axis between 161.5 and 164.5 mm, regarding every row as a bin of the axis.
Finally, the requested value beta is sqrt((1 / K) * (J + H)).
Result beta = 1.43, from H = 9.6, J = 15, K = 12.2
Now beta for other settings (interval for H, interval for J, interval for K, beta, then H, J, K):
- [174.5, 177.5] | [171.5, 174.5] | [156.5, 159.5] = 1.35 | 11.1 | 13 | 13.1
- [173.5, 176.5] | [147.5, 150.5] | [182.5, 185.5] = 1.64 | 11.6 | 13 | 9.0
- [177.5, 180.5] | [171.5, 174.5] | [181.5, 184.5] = 1.58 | 9.8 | 13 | 9.0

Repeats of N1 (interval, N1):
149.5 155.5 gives 4.1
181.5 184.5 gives 3.0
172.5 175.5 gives 4.1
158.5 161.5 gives 4.7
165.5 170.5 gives 4.9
